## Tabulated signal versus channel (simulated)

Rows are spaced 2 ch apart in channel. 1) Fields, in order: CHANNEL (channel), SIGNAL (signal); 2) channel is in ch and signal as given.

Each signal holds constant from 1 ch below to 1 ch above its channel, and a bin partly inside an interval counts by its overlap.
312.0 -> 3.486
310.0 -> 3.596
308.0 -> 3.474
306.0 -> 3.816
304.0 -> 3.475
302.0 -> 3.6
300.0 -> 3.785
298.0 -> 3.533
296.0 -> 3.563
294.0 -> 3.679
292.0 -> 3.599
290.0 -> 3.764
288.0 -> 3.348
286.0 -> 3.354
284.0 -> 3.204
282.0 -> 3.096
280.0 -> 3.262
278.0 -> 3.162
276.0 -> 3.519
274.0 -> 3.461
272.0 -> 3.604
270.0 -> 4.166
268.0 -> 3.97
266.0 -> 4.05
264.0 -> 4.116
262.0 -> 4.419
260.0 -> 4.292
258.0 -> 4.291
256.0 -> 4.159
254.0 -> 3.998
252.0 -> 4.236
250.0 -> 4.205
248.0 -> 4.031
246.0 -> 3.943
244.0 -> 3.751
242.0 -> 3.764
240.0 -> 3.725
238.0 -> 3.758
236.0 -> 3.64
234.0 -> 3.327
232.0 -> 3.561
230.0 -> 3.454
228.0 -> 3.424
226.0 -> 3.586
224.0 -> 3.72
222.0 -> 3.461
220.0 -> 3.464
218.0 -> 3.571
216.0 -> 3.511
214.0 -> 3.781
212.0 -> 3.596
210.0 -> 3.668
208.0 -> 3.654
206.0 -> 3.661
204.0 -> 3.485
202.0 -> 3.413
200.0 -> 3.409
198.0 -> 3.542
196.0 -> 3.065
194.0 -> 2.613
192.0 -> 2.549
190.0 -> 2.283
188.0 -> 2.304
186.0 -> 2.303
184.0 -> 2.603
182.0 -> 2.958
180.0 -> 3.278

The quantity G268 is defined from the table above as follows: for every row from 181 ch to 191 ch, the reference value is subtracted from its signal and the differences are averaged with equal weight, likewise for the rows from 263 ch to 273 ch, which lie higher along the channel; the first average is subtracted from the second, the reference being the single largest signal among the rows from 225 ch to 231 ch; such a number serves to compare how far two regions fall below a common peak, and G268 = 1.5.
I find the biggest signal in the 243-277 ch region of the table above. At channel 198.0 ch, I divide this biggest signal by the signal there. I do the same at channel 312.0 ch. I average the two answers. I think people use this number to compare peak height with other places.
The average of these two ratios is 1.26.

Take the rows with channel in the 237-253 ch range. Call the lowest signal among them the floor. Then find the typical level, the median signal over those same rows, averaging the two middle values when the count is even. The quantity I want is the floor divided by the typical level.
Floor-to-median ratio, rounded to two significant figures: 0.97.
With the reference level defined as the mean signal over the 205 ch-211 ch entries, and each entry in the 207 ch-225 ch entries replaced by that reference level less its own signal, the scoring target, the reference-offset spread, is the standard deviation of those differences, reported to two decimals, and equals 0.11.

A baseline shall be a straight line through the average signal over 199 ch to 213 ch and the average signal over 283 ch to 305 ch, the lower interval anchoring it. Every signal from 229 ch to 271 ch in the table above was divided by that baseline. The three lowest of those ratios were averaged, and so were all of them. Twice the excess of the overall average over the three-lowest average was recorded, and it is 0.28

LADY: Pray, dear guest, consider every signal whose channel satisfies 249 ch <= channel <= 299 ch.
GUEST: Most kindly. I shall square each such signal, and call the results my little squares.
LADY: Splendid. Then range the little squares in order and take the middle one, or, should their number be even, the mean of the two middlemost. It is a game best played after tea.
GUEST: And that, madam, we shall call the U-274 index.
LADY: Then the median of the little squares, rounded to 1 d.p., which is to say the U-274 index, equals 13.5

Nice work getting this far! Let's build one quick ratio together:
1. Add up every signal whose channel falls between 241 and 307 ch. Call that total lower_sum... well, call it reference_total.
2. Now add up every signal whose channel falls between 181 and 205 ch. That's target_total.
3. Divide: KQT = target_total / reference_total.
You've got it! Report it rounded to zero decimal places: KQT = 0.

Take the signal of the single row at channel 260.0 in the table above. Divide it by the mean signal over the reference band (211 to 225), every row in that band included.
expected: 1.20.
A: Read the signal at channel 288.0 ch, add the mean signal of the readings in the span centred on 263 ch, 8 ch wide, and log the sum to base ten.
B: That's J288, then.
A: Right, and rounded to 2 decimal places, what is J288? 0.88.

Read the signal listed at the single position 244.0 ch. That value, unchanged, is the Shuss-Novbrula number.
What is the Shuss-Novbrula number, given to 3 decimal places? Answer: 3.751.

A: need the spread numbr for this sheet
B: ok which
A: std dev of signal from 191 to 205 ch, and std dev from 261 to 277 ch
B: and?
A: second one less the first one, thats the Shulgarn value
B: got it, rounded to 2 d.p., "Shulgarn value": -0.07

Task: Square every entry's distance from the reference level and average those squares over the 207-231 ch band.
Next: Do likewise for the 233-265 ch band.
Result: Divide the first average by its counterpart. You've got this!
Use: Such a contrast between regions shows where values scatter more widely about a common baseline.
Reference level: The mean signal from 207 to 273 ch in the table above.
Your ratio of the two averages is 0.65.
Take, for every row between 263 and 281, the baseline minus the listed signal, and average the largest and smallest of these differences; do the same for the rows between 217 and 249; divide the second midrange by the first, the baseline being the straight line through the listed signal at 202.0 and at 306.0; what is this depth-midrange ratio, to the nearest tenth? -4.1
